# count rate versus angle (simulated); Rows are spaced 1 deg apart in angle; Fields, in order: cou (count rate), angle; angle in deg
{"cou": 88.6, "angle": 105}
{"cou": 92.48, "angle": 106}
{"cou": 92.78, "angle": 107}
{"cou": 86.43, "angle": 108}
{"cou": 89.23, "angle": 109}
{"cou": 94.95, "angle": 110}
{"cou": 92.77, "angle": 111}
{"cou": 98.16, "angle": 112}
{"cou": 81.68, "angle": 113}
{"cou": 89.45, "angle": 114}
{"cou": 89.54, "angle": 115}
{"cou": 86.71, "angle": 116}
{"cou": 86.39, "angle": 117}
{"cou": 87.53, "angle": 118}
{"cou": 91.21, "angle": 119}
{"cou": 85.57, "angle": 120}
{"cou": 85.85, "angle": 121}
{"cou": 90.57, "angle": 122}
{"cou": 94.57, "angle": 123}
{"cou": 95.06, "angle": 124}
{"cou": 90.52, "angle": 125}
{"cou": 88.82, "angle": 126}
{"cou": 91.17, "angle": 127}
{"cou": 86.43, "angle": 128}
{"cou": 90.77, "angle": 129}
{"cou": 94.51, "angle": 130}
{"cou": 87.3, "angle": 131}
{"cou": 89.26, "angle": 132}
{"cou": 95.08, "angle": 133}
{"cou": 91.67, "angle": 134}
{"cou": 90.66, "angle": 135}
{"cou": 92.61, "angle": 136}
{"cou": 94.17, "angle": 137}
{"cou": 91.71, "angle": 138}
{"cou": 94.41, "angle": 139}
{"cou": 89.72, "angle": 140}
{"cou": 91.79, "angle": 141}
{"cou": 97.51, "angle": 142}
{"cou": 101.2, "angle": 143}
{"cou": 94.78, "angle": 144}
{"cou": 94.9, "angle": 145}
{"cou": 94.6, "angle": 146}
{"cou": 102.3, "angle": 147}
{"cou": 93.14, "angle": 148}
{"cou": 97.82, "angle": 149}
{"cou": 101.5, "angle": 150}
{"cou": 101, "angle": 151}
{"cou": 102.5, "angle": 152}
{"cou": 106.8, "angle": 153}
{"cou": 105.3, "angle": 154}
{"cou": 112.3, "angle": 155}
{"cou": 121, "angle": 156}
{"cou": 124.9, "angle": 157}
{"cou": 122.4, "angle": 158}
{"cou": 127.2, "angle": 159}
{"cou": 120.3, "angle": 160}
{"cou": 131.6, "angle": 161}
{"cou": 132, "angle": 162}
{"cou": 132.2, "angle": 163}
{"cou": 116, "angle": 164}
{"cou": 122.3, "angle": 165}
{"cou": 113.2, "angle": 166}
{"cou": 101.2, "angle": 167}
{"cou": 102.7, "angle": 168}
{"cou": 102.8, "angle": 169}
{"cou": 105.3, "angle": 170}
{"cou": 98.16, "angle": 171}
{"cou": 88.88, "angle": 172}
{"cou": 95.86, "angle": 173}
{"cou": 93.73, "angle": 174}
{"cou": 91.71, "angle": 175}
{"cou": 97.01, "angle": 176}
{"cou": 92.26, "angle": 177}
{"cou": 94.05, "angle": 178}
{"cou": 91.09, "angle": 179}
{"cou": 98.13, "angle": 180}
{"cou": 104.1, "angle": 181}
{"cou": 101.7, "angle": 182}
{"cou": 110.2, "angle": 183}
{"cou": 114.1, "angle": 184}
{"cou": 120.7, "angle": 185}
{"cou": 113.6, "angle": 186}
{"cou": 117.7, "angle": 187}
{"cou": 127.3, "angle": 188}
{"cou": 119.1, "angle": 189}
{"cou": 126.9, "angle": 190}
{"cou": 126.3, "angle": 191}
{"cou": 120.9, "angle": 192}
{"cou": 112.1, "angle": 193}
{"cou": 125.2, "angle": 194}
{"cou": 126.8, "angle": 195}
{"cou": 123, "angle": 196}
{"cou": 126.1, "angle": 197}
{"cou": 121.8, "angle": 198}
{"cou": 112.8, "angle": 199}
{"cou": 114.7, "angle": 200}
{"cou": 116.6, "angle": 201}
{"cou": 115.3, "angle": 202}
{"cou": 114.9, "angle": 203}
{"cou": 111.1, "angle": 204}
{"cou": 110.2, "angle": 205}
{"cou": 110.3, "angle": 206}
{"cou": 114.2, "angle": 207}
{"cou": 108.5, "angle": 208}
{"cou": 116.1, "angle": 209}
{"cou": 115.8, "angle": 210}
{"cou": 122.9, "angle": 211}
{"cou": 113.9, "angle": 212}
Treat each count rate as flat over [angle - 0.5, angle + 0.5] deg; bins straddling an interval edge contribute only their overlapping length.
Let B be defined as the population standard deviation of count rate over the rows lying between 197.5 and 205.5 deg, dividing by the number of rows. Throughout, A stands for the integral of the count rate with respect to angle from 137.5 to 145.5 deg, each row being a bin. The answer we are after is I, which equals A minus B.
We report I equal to 753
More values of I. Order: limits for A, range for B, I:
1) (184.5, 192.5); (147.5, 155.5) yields 967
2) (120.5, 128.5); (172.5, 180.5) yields 721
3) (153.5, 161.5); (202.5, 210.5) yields 962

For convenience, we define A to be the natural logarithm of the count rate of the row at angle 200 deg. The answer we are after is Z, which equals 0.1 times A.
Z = 0.474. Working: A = 4.74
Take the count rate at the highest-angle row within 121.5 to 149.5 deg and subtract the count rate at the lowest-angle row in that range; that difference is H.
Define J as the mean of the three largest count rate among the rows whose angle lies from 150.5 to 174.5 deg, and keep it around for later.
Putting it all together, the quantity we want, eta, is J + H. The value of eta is 139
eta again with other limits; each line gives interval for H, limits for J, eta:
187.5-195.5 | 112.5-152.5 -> 102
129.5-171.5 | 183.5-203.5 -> 131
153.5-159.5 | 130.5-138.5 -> 116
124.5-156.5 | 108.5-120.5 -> 126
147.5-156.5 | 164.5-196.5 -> 155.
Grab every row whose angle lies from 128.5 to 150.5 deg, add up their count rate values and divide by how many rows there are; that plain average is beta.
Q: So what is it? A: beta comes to 94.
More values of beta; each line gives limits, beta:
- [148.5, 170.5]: 114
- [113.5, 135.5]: 90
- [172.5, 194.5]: 109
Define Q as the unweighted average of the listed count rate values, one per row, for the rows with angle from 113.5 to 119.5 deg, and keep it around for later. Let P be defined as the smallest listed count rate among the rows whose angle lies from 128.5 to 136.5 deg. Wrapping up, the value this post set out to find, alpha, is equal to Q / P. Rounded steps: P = 87.3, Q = 88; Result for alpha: 1.01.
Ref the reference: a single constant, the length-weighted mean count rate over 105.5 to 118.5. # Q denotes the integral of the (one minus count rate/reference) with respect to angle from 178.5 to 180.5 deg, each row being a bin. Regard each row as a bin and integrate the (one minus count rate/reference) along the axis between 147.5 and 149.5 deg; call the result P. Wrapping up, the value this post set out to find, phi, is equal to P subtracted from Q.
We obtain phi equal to 0.02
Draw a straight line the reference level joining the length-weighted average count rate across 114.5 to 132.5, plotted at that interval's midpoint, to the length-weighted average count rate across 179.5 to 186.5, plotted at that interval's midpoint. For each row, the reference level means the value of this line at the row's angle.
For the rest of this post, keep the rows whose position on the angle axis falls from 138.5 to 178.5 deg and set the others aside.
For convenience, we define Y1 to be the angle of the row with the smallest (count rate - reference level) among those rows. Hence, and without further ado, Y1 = 172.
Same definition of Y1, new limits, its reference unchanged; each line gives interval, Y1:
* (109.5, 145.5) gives 140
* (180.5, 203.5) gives 182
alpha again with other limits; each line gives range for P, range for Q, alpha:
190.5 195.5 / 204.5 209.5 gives 1.00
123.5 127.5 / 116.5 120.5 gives 0.99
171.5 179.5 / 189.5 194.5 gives 1.38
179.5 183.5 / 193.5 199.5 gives 1.25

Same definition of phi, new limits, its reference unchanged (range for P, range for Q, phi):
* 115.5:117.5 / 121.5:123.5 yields -0.13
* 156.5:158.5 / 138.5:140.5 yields 0.70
